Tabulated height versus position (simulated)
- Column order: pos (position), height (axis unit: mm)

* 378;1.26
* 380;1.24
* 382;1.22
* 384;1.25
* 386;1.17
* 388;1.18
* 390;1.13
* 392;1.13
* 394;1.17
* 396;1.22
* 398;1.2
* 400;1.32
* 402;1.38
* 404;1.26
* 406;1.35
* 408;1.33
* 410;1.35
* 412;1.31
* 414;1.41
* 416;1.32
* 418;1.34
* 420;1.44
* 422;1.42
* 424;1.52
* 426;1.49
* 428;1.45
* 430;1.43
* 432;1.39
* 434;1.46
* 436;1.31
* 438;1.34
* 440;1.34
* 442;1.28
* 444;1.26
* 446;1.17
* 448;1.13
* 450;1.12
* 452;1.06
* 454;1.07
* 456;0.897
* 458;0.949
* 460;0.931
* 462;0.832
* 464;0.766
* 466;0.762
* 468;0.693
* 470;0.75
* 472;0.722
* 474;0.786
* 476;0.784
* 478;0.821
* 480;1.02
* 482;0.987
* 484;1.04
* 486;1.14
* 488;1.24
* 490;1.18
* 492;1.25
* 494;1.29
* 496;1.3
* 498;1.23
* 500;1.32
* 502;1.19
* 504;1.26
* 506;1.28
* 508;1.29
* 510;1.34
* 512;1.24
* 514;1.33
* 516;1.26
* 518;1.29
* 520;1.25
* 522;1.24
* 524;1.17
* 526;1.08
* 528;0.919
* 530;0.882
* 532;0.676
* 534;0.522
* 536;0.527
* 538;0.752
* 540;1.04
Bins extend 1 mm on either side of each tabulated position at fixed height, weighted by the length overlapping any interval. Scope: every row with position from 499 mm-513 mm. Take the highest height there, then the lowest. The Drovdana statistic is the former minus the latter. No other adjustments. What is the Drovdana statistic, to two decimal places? 0.15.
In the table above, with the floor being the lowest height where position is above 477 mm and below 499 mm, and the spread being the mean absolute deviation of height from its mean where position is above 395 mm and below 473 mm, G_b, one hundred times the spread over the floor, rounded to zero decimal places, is 25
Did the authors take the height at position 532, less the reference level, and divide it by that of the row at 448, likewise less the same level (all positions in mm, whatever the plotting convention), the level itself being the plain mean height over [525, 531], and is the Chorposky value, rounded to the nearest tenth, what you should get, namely -1.7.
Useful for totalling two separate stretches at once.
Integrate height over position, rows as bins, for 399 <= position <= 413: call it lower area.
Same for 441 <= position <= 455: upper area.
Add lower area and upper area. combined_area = 35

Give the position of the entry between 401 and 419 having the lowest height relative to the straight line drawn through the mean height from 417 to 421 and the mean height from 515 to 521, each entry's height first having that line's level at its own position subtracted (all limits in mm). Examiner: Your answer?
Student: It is 404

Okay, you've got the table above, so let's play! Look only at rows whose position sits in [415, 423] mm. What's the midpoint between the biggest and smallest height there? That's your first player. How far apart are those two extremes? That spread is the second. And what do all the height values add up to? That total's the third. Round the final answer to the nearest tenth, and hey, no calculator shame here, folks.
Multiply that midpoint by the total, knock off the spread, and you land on 7.5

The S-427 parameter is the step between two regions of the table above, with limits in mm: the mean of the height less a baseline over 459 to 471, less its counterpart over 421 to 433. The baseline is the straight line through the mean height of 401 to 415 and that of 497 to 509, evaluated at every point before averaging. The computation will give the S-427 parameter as -0.63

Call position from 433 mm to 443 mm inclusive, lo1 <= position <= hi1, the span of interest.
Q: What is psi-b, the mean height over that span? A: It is 1.35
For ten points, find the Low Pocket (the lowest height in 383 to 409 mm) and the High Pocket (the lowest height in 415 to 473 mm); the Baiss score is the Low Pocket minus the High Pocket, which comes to 0.4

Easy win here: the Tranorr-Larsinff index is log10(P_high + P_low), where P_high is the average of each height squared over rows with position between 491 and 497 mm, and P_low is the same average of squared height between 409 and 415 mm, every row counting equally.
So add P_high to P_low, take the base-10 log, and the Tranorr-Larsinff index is 0.54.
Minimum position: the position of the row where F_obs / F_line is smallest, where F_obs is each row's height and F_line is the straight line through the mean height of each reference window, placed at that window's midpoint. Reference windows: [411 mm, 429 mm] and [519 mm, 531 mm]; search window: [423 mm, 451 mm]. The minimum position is 450 mm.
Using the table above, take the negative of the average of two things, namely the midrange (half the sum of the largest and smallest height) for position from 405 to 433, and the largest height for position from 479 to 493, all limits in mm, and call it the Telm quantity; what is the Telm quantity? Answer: -1.33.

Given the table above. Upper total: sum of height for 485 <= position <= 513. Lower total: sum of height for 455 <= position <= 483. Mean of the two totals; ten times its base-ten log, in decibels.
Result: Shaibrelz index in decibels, 11.7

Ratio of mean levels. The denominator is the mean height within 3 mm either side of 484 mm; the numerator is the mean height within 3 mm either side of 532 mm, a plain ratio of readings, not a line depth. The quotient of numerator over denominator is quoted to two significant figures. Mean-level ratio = 0.66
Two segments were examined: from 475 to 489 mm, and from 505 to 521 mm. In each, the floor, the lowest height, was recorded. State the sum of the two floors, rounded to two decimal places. 2.02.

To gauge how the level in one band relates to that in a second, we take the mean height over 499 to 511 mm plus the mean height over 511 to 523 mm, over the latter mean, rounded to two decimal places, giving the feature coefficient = 2.01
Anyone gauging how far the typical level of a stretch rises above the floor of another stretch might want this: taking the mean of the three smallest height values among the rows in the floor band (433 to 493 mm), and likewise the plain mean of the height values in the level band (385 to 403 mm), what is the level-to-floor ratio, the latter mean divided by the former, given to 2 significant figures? 1.7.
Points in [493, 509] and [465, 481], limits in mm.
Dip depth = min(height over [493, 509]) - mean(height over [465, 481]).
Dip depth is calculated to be 0.4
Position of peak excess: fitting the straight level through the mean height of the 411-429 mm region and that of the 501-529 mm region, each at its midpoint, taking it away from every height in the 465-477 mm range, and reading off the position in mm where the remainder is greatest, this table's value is 476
